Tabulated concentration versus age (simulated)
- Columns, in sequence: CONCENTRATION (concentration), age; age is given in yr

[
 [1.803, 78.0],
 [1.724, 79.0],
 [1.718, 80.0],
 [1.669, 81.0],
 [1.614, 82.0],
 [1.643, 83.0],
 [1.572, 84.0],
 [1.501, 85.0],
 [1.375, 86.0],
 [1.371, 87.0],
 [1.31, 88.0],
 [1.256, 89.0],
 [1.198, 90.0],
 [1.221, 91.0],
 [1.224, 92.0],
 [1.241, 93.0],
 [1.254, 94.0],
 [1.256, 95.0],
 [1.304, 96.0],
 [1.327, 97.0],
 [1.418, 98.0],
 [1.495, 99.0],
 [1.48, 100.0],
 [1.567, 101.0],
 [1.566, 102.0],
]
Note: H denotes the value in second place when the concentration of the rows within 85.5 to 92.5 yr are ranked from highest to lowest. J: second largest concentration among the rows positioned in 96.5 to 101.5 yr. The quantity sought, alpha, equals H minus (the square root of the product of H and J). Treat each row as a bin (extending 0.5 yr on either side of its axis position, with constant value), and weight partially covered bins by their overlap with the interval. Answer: -0.06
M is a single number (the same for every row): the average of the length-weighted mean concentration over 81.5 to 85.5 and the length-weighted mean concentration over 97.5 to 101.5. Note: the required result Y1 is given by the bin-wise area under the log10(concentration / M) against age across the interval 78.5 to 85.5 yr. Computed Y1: 0.2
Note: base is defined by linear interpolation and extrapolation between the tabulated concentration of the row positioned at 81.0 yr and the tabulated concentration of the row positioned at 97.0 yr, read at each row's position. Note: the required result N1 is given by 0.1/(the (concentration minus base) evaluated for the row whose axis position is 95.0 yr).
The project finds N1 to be -0.9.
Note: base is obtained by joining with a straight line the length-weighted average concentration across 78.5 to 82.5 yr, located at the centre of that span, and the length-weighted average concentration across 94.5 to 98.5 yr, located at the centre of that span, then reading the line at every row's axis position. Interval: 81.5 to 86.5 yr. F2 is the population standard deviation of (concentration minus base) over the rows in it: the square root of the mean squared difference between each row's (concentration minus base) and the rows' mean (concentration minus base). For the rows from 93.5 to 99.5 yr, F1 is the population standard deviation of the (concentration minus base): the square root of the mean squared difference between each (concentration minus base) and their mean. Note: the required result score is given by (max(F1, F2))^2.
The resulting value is 0.015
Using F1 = 0.12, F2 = 0.068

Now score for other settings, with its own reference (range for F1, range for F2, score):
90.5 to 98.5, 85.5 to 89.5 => 0.012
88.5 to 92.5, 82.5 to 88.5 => 0.007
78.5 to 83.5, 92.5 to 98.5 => 0.009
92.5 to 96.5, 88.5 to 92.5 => 0.002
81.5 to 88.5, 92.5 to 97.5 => 0.007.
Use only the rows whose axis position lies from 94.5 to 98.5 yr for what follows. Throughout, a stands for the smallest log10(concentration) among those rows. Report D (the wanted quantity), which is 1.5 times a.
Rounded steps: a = 0.099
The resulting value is 0.148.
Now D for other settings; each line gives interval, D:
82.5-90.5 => 0.118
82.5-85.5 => 0.265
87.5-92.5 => 0.118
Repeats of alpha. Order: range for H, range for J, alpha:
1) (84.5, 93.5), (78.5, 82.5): -0.16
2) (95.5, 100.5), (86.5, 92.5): 0.09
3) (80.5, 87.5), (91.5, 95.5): 0.21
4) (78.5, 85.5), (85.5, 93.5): 0.18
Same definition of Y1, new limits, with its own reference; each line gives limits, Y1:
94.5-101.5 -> -0.3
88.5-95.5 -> -0.7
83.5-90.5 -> -0.4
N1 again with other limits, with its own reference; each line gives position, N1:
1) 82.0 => -3.0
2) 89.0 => -0.4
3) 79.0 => 8.2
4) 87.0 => -0.6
